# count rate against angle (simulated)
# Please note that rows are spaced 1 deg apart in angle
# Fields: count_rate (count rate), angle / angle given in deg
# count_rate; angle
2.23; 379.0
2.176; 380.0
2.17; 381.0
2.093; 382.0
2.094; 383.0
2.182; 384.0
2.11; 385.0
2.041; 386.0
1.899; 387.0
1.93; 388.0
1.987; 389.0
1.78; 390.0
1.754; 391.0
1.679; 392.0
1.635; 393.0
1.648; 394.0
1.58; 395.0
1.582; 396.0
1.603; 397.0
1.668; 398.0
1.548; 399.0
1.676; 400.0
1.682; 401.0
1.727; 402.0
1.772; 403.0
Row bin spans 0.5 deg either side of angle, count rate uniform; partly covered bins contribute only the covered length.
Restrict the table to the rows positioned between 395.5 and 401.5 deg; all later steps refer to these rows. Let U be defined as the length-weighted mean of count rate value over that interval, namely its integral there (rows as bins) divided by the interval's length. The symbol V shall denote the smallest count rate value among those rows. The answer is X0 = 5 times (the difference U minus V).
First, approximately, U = 1.63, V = 1.548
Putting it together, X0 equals 0.39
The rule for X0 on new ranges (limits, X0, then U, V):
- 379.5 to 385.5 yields 0.22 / 2.14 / 2.093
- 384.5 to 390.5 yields 0.89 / 1.96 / 1.78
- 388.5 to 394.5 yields 0.56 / 1.75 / 1.635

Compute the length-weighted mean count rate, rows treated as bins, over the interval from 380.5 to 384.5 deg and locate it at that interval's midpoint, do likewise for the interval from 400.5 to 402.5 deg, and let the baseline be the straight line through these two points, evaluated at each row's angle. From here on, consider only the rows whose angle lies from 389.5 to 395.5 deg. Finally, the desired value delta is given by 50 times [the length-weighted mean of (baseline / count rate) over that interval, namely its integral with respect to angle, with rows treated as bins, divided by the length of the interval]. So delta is 57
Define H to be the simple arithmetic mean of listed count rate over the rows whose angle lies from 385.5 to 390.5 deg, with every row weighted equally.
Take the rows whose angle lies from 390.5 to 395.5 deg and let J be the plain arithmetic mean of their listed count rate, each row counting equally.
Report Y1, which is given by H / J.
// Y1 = 1.2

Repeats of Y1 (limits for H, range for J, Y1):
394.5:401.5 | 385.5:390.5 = 0.8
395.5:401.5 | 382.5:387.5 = 0.8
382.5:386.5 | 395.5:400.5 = 1.3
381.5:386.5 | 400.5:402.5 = 1.2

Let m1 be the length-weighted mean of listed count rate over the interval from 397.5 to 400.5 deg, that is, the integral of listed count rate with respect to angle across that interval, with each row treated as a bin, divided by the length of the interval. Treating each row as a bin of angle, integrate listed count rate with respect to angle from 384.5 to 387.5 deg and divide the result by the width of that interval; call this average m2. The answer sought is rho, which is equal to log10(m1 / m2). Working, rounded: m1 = 1.63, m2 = 2.0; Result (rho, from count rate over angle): -0.09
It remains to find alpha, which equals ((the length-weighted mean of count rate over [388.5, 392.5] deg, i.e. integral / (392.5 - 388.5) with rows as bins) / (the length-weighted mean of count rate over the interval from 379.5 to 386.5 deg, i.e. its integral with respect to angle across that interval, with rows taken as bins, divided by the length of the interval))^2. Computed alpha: 0.7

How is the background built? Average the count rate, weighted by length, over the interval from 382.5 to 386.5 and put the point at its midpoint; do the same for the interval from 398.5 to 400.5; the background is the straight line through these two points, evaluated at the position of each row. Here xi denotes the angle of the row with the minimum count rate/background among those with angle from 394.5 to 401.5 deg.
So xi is 395.0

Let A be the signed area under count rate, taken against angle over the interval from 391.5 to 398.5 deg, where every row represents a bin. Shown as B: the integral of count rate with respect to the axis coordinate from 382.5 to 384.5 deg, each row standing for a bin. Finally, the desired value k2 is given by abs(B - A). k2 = 7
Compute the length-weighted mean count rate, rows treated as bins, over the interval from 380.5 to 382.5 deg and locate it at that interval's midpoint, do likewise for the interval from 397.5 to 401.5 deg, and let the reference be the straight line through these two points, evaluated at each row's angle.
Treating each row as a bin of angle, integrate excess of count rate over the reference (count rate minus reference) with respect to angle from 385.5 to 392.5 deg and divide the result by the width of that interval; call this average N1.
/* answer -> -0.06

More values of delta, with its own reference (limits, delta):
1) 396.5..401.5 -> 54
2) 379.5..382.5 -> 51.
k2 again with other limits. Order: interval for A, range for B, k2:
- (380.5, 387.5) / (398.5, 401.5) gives 10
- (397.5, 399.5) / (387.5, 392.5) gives 6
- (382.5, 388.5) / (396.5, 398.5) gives 9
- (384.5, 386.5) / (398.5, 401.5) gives 1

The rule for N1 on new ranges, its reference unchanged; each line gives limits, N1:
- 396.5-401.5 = -0.02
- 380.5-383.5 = 0.00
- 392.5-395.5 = -0.17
